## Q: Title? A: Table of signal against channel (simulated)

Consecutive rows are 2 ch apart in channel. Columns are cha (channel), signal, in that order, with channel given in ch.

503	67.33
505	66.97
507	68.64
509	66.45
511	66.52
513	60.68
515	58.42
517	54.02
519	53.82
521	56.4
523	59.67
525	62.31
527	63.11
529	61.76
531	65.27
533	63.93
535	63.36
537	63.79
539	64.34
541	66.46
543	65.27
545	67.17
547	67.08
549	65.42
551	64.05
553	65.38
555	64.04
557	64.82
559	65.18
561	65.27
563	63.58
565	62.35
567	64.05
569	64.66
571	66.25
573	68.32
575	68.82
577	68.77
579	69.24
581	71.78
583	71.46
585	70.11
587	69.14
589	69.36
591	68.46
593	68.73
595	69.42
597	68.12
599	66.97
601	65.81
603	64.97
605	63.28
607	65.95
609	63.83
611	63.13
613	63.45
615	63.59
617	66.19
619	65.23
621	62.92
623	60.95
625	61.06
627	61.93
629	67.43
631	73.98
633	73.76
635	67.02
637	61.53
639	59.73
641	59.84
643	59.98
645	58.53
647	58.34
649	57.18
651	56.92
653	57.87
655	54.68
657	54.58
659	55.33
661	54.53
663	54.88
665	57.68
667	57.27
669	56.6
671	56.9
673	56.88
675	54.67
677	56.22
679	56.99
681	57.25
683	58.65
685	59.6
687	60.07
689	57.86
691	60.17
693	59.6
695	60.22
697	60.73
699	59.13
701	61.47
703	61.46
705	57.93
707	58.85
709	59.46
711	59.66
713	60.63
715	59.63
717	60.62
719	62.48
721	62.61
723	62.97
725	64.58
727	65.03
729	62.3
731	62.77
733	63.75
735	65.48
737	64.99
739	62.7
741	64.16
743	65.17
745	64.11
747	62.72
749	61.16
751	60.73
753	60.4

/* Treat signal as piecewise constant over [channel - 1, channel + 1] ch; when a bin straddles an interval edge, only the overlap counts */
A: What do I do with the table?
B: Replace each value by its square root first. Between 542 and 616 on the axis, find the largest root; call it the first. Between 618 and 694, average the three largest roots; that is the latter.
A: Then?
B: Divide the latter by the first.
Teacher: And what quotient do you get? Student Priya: 1.00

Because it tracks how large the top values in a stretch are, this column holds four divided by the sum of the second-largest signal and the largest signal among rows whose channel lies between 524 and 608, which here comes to 0.0279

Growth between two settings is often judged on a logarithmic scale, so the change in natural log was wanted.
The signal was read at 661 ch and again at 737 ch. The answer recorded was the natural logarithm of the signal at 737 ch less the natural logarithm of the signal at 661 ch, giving 0.18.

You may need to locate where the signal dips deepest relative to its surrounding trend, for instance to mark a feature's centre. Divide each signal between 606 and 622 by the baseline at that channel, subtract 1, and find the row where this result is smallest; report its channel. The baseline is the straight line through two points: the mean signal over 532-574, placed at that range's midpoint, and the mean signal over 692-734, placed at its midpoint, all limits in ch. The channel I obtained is 611 ch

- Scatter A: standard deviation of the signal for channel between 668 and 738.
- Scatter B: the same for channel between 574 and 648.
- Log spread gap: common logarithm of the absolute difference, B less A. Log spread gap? 0.2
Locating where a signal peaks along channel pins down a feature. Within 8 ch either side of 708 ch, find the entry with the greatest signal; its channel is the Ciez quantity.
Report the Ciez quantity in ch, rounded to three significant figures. 701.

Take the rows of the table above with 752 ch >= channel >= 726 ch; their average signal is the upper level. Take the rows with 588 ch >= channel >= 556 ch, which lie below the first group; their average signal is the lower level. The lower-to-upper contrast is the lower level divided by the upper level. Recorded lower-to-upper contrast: 1.06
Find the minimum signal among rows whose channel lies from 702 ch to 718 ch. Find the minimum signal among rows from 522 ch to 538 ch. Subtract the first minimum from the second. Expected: 1.7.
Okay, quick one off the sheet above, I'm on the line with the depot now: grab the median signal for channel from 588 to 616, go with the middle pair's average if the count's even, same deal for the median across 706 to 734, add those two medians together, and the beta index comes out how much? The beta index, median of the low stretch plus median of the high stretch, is 128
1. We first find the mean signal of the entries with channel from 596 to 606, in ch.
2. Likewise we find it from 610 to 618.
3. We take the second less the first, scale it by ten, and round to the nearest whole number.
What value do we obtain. -17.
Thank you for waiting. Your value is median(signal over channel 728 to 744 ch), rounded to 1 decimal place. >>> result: 64.0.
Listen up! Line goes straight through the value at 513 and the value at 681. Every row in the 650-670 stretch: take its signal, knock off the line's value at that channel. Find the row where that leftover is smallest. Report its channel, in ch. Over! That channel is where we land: 657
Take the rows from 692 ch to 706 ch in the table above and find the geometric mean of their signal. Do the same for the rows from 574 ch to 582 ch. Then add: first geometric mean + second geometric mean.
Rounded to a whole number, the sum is 130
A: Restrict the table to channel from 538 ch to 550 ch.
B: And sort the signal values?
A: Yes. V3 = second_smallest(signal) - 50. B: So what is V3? 15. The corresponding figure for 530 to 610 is 13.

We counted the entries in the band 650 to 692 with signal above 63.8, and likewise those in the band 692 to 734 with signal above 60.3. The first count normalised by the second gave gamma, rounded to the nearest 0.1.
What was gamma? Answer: 0.0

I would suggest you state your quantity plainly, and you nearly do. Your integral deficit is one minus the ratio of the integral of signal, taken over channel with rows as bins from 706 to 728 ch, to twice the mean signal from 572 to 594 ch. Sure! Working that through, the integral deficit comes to -8.74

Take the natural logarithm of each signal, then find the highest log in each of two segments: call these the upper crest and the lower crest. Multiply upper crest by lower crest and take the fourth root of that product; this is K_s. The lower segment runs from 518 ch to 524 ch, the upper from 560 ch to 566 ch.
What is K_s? 2.03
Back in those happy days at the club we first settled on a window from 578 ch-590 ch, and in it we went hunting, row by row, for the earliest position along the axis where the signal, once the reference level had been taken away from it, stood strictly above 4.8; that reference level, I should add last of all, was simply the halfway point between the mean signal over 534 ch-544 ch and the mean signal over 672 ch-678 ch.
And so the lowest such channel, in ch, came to 579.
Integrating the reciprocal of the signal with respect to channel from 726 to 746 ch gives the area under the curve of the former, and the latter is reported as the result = 0.312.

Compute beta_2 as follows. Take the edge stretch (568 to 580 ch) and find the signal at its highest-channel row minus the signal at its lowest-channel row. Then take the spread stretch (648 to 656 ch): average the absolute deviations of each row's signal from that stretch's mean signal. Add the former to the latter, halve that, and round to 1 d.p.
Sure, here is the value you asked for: 2.8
